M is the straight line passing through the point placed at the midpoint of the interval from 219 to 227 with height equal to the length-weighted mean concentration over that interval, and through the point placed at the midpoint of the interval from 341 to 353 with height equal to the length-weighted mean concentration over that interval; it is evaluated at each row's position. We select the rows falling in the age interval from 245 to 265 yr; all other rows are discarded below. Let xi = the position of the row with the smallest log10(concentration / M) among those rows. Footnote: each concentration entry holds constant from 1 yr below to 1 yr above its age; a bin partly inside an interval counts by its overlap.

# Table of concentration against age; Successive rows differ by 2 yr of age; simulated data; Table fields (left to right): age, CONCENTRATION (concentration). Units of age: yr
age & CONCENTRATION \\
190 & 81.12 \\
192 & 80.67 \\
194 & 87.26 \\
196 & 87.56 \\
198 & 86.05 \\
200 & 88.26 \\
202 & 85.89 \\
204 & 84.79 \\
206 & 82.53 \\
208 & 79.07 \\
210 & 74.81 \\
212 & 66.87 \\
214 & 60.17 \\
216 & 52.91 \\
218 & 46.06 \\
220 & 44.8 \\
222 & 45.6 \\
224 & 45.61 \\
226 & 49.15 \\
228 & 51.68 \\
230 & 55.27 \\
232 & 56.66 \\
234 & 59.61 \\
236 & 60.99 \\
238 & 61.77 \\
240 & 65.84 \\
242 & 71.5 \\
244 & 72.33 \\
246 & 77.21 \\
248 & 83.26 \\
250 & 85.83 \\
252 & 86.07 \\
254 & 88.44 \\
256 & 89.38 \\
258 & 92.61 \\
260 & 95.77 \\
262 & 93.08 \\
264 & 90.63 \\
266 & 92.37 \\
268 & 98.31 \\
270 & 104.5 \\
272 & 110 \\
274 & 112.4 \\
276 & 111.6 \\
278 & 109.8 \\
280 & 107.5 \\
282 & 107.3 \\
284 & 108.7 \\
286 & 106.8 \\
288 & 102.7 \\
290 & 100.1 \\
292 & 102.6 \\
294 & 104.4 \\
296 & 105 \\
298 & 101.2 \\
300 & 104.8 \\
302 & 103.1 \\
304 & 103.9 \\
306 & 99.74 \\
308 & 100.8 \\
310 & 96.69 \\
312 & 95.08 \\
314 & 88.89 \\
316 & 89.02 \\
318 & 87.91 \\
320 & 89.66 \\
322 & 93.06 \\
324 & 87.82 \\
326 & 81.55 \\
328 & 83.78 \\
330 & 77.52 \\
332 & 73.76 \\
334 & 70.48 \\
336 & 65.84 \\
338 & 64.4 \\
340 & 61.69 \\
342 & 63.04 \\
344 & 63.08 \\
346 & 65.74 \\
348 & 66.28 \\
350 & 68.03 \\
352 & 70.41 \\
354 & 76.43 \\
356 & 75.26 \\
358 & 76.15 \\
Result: 246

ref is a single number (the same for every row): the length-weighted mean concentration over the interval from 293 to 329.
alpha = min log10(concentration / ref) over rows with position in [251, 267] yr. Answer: -0.04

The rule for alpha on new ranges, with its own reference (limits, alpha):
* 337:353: -0.19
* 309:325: -0.04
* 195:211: -0.11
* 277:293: 0.02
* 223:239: -0.32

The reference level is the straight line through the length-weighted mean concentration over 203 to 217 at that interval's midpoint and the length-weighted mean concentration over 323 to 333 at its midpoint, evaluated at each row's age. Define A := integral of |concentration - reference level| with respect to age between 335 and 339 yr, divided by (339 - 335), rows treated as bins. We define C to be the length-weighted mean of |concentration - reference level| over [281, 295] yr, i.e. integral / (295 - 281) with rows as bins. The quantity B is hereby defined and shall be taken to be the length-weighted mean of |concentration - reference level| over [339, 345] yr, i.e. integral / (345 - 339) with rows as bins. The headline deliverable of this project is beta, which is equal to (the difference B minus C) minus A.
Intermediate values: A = 16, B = 19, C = 27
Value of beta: -24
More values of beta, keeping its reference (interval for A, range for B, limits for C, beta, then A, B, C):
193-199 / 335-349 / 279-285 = -29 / 16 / 18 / 31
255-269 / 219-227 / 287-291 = -15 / 17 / 26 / 24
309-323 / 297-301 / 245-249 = 7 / 12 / 24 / 6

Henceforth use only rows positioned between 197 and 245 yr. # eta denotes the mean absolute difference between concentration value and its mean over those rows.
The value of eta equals 12.4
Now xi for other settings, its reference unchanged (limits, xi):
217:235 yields 220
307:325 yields 324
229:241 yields 230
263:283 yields 264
